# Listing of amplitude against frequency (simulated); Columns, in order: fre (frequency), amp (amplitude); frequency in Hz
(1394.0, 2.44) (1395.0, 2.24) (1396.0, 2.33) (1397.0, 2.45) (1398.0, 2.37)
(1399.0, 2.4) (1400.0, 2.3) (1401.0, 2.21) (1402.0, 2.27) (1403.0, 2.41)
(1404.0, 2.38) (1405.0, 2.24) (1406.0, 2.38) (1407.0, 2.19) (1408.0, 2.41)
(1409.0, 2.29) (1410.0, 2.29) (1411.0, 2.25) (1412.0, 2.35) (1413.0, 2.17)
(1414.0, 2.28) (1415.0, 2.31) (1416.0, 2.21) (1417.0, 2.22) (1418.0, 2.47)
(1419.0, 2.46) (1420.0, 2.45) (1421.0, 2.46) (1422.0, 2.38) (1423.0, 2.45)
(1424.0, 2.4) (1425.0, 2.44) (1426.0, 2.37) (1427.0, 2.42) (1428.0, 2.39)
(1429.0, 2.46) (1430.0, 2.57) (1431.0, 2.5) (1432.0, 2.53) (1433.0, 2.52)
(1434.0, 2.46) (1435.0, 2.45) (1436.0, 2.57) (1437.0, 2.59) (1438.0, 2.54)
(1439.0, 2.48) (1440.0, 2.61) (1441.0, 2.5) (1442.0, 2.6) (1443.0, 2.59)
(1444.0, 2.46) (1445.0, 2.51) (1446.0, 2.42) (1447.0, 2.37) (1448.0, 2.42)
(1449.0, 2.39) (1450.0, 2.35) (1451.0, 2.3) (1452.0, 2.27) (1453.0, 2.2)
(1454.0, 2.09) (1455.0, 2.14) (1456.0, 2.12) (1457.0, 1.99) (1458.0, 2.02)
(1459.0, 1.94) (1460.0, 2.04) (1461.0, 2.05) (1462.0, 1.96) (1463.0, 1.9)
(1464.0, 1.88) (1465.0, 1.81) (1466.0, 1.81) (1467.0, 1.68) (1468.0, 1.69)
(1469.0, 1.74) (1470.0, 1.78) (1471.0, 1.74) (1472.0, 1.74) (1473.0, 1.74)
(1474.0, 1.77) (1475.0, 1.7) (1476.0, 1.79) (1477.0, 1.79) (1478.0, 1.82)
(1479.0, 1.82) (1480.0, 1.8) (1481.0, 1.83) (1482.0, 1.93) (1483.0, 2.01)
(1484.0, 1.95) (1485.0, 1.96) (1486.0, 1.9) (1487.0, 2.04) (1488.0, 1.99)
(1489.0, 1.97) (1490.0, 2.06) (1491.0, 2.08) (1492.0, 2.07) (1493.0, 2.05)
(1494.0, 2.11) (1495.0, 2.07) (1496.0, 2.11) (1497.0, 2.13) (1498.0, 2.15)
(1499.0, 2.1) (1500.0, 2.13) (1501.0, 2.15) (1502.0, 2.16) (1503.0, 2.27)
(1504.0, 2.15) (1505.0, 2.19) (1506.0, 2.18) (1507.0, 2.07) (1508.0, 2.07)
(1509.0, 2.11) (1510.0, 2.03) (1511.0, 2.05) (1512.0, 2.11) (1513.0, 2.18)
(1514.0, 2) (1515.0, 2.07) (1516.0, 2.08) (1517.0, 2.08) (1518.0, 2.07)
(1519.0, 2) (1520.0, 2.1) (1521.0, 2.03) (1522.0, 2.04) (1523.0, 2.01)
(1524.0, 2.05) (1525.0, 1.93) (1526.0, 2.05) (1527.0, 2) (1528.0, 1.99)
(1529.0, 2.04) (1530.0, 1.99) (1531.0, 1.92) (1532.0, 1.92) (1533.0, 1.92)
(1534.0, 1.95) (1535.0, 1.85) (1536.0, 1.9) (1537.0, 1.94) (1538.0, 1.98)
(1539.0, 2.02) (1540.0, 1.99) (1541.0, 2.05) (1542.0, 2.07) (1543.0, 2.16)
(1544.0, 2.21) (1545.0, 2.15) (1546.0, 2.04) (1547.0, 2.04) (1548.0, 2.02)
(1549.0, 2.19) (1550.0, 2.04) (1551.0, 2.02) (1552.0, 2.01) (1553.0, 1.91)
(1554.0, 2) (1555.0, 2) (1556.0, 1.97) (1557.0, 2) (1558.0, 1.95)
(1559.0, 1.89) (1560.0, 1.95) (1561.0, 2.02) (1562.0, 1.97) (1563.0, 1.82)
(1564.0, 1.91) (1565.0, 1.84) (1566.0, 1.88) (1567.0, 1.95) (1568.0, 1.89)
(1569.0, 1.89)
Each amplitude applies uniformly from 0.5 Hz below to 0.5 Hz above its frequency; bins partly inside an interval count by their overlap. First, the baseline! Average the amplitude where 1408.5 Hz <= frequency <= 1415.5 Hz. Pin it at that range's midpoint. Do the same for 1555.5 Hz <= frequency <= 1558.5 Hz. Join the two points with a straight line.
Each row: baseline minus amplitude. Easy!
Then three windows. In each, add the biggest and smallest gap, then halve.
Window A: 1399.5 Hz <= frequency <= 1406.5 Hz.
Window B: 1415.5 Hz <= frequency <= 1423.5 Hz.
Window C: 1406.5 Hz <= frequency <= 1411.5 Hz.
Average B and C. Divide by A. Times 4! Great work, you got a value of 15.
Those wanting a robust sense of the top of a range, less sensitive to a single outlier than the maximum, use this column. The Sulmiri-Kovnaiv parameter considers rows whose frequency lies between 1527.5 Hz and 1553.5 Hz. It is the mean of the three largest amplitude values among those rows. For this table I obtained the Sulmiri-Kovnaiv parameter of 2.19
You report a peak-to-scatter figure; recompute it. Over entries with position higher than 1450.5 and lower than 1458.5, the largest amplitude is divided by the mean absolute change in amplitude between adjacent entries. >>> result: 37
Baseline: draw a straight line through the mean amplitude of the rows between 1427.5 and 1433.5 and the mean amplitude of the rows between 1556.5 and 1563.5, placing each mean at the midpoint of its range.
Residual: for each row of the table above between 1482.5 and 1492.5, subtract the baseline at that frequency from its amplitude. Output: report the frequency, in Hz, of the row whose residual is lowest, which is 1486.0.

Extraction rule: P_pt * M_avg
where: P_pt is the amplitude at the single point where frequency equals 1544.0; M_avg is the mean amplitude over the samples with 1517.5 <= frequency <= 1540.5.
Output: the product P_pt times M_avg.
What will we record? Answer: 4.39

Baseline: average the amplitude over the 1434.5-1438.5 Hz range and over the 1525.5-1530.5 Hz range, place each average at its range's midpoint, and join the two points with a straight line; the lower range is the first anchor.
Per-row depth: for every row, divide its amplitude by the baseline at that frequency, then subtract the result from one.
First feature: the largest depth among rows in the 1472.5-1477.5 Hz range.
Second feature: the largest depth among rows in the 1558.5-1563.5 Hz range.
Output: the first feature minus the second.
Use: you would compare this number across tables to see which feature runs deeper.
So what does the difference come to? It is 0.27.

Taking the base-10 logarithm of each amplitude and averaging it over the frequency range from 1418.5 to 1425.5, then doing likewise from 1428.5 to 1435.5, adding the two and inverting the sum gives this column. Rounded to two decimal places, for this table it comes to 1.28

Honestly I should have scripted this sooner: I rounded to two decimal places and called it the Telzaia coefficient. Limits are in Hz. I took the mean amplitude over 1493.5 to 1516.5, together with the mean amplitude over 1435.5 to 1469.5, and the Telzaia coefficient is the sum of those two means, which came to 4.32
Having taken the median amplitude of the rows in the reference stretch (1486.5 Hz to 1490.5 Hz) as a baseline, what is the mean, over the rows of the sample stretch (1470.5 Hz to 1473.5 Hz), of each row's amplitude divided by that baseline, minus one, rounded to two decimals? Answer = -0.14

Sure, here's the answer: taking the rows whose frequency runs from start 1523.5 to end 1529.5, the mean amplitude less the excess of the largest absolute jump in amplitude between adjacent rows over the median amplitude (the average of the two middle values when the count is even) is 3.9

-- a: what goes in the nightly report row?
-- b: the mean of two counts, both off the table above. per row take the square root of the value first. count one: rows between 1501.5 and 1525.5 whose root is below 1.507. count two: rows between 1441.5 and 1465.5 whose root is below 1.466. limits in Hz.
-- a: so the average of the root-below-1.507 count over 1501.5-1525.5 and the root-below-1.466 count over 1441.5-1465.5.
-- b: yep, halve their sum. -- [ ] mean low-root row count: 18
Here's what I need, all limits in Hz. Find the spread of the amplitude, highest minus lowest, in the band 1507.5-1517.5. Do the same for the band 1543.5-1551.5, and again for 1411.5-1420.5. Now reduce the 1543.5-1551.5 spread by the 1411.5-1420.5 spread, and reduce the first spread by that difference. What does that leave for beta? 0.29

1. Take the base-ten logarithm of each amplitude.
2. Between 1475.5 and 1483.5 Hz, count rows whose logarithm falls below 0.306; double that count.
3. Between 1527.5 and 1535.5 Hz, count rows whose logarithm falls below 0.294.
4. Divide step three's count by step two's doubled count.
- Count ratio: 0.31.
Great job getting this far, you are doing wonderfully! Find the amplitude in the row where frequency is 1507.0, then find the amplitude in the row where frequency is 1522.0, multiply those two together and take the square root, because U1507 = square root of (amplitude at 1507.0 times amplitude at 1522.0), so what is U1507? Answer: 2.05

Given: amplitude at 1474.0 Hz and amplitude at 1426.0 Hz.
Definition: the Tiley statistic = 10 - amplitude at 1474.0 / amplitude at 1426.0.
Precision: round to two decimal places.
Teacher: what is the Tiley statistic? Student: 9.25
